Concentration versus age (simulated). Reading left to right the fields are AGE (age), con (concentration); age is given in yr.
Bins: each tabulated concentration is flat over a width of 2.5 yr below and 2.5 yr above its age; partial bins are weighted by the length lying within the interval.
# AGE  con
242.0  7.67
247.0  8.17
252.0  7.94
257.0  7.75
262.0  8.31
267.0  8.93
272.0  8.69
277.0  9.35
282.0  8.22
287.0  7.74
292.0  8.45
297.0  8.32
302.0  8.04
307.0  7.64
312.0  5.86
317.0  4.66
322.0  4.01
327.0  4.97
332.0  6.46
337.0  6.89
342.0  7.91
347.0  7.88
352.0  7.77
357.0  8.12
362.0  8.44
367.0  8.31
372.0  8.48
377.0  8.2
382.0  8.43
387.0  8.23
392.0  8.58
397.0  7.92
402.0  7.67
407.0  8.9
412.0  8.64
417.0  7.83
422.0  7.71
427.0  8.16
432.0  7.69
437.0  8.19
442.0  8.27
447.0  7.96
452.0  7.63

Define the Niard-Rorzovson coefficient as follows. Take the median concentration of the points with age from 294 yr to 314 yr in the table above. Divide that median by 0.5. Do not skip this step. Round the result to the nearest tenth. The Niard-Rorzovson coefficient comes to 15.7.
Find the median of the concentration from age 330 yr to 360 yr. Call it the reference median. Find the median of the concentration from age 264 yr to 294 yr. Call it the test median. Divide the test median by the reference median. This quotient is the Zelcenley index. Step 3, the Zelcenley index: 1.10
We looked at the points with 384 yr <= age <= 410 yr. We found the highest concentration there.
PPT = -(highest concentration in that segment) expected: -8.9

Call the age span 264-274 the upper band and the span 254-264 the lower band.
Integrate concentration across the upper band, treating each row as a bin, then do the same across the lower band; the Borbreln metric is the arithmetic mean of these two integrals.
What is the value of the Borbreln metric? 84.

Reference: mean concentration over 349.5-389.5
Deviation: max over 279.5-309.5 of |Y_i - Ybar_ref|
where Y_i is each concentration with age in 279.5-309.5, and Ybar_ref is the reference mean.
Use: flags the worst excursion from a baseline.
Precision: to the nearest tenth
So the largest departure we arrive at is 0.6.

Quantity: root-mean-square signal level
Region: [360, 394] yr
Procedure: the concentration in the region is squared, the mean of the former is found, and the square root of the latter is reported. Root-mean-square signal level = 8.4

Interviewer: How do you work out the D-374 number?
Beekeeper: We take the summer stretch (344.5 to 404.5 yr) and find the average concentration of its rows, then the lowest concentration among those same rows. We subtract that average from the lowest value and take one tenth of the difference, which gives -0.050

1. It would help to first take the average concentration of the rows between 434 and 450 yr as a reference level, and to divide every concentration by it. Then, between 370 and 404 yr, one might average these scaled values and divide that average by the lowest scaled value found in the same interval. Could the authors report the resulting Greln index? 1.07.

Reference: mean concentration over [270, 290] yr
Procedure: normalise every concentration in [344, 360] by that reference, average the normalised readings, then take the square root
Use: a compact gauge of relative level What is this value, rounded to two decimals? 0.97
